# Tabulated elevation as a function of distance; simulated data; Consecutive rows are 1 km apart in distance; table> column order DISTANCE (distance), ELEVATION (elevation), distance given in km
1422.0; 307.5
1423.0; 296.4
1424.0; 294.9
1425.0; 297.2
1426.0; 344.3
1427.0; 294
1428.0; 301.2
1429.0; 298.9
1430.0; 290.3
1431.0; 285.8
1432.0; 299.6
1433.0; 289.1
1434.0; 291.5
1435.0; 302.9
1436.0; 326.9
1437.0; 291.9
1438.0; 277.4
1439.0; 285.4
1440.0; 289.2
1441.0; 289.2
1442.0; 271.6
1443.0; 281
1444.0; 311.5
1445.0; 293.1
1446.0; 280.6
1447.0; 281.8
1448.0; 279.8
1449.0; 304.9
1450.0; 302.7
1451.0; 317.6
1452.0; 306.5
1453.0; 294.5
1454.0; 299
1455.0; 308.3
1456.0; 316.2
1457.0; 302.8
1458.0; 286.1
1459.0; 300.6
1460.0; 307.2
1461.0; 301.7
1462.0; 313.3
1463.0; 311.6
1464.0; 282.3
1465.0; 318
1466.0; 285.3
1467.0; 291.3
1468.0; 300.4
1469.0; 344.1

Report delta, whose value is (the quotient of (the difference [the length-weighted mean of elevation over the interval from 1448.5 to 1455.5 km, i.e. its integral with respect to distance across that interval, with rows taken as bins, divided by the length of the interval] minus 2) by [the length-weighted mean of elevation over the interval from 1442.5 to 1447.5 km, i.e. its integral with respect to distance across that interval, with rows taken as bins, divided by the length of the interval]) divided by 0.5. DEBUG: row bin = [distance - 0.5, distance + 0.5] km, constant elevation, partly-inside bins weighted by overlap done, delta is 2.09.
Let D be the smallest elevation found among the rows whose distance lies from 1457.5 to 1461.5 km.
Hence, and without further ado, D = 286.1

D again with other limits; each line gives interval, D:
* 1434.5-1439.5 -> 277.4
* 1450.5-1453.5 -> 294.5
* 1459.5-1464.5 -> 282.3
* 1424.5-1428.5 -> 294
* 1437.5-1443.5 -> 271.6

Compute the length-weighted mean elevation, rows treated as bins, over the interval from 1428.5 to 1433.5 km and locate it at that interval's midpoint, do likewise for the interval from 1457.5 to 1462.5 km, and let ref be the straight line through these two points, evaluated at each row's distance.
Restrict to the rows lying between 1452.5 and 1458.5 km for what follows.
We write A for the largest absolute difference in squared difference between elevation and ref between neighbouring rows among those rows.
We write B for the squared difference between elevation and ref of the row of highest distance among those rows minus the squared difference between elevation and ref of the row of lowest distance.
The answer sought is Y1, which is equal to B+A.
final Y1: 442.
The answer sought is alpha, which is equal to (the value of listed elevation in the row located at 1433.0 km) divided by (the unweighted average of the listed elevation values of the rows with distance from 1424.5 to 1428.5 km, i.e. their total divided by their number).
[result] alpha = 0.94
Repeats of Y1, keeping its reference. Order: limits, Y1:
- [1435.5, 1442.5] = 596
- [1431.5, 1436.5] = 2003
